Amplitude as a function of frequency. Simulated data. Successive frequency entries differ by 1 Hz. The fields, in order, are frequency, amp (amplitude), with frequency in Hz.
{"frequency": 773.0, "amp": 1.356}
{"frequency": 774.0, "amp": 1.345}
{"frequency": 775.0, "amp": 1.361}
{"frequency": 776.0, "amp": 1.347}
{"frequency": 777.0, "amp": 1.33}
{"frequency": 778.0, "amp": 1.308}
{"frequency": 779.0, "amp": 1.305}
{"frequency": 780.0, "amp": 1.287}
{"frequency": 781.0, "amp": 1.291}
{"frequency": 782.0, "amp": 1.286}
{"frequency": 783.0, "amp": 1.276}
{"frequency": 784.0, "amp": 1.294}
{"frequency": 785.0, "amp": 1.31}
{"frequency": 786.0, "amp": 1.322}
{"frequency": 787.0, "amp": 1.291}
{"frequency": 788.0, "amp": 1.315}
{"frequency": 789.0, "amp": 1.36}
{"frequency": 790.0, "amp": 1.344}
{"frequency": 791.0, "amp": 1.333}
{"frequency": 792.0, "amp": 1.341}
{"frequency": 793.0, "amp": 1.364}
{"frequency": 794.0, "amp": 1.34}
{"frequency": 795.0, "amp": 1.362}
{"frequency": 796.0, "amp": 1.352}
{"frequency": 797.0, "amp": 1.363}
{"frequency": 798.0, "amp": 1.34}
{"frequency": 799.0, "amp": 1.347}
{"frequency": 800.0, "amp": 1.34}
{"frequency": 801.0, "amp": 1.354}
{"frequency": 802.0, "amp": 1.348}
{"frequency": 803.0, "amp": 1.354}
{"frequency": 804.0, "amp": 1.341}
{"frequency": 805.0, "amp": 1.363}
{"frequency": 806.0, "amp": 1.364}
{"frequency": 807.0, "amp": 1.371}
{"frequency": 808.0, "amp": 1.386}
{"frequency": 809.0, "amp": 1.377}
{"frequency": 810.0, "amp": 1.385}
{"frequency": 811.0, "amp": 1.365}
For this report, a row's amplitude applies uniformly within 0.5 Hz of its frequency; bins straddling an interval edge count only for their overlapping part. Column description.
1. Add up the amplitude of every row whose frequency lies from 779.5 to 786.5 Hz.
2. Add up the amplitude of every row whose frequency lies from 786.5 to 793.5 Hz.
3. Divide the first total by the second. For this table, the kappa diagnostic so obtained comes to 0.970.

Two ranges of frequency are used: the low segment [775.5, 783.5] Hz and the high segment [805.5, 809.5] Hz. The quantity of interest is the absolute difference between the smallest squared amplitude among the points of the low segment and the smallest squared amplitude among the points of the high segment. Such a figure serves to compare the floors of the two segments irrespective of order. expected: 0.23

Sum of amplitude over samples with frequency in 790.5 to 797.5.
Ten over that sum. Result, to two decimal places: 1.06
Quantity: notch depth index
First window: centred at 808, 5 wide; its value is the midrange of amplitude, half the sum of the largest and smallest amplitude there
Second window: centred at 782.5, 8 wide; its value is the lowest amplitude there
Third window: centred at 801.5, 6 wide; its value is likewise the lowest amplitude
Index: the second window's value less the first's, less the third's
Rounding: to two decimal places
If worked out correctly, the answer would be -1.44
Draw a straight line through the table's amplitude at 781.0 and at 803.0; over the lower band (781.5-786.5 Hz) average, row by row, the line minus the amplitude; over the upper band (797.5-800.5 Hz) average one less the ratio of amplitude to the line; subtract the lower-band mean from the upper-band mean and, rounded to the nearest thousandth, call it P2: -0.002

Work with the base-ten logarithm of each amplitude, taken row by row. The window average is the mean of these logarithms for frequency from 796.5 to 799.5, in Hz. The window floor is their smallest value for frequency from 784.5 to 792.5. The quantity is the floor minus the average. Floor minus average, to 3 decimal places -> -0.019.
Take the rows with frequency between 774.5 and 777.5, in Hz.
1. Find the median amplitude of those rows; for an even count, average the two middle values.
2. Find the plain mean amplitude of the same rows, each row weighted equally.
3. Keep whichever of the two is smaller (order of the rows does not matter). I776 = 1.35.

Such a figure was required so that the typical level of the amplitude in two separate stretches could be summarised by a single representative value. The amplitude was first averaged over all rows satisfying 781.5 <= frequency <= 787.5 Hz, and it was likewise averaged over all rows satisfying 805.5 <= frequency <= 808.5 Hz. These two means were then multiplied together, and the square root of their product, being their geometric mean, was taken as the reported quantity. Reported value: 1.33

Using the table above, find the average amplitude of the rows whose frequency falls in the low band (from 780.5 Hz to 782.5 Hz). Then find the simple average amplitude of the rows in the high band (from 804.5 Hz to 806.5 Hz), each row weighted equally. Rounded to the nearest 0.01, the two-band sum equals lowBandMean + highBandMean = 2.65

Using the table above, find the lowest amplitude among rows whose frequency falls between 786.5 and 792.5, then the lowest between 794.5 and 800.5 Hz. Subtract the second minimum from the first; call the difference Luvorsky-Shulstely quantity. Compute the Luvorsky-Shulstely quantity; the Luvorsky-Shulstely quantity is -0.049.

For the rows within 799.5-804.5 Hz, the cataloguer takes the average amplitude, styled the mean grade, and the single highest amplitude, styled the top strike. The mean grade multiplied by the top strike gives 1.82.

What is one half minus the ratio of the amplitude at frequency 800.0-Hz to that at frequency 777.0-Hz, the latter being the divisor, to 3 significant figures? -0.508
